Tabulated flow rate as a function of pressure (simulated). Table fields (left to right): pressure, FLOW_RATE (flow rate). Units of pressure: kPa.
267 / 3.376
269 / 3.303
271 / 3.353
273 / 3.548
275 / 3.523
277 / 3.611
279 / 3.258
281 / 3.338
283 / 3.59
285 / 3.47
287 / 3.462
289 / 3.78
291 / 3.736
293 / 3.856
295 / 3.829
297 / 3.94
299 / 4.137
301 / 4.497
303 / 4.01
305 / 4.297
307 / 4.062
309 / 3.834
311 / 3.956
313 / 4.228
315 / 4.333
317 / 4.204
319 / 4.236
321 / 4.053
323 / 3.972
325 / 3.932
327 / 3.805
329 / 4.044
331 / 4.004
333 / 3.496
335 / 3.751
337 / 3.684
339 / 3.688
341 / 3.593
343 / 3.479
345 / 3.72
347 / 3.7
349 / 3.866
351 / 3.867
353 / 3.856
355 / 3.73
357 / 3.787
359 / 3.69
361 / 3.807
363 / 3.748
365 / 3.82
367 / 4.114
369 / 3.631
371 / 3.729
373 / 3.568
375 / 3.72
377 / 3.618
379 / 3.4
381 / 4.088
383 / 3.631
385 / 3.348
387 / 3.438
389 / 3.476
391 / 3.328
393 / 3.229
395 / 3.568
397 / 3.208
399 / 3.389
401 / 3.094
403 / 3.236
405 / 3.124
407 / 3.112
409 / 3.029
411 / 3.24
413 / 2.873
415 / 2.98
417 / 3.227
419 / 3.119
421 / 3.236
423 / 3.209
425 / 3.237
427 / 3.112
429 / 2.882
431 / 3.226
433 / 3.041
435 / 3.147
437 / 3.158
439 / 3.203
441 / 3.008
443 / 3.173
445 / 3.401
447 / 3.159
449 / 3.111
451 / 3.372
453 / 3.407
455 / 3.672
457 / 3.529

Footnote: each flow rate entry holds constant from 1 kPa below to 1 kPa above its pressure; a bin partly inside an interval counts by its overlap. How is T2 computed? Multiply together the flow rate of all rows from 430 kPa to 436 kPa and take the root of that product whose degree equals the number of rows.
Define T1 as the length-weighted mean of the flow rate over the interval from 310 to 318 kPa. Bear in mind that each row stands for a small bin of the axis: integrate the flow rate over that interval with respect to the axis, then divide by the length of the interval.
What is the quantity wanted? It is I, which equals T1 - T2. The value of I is 1.0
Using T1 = 4.2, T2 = 3.137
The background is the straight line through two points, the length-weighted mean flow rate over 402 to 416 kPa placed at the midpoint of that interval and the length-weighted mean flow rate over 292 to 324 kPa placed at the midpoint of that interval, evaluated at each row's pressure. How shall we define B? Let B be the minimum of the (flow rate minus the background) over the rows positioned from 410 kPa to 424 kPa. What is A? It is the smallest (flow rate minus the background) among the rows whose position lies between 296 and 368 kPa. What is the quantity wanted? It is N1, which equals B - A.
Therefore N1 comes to 0.2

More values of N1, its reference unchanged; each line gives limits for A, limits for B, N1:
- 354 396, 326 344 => -0.3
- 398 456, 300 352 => -0.2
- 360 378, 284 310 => -1.0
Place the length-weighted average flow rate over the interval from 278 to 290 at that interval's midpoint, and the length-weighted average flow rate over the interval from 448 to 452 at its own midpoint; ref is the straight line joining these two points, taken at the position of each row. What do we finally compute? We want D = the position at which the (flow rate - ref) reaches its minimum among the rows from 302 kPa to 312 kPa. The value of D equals 309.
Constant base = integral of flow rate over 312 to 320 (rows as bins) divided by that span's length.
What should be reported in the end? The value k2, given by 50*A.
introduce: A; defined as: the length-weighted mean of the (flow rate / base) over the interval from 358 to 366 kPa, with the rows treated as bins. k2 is 44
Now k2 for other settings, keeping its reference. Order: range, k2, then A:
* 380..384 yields 45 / 0.91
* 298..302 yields 51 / 1.02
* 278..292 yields 41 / 0.83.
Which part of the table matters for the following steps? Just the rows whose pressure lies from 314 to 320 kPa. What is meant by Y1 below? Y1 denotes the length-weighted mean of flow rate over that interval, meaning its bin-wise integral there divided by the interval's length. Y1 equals 4.26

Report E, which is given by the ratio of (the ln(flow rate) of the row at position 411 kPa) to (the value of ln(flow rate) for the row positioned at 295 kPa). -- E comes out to 0.88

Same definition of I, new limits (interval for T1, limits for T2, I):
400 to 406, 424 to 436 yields 0.0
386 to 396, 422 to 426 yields 0.2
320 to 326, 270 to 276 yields 0.5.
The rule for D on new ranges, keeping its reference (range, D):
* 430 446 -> 441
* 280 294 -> 281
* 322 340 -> 333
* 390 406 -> 401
